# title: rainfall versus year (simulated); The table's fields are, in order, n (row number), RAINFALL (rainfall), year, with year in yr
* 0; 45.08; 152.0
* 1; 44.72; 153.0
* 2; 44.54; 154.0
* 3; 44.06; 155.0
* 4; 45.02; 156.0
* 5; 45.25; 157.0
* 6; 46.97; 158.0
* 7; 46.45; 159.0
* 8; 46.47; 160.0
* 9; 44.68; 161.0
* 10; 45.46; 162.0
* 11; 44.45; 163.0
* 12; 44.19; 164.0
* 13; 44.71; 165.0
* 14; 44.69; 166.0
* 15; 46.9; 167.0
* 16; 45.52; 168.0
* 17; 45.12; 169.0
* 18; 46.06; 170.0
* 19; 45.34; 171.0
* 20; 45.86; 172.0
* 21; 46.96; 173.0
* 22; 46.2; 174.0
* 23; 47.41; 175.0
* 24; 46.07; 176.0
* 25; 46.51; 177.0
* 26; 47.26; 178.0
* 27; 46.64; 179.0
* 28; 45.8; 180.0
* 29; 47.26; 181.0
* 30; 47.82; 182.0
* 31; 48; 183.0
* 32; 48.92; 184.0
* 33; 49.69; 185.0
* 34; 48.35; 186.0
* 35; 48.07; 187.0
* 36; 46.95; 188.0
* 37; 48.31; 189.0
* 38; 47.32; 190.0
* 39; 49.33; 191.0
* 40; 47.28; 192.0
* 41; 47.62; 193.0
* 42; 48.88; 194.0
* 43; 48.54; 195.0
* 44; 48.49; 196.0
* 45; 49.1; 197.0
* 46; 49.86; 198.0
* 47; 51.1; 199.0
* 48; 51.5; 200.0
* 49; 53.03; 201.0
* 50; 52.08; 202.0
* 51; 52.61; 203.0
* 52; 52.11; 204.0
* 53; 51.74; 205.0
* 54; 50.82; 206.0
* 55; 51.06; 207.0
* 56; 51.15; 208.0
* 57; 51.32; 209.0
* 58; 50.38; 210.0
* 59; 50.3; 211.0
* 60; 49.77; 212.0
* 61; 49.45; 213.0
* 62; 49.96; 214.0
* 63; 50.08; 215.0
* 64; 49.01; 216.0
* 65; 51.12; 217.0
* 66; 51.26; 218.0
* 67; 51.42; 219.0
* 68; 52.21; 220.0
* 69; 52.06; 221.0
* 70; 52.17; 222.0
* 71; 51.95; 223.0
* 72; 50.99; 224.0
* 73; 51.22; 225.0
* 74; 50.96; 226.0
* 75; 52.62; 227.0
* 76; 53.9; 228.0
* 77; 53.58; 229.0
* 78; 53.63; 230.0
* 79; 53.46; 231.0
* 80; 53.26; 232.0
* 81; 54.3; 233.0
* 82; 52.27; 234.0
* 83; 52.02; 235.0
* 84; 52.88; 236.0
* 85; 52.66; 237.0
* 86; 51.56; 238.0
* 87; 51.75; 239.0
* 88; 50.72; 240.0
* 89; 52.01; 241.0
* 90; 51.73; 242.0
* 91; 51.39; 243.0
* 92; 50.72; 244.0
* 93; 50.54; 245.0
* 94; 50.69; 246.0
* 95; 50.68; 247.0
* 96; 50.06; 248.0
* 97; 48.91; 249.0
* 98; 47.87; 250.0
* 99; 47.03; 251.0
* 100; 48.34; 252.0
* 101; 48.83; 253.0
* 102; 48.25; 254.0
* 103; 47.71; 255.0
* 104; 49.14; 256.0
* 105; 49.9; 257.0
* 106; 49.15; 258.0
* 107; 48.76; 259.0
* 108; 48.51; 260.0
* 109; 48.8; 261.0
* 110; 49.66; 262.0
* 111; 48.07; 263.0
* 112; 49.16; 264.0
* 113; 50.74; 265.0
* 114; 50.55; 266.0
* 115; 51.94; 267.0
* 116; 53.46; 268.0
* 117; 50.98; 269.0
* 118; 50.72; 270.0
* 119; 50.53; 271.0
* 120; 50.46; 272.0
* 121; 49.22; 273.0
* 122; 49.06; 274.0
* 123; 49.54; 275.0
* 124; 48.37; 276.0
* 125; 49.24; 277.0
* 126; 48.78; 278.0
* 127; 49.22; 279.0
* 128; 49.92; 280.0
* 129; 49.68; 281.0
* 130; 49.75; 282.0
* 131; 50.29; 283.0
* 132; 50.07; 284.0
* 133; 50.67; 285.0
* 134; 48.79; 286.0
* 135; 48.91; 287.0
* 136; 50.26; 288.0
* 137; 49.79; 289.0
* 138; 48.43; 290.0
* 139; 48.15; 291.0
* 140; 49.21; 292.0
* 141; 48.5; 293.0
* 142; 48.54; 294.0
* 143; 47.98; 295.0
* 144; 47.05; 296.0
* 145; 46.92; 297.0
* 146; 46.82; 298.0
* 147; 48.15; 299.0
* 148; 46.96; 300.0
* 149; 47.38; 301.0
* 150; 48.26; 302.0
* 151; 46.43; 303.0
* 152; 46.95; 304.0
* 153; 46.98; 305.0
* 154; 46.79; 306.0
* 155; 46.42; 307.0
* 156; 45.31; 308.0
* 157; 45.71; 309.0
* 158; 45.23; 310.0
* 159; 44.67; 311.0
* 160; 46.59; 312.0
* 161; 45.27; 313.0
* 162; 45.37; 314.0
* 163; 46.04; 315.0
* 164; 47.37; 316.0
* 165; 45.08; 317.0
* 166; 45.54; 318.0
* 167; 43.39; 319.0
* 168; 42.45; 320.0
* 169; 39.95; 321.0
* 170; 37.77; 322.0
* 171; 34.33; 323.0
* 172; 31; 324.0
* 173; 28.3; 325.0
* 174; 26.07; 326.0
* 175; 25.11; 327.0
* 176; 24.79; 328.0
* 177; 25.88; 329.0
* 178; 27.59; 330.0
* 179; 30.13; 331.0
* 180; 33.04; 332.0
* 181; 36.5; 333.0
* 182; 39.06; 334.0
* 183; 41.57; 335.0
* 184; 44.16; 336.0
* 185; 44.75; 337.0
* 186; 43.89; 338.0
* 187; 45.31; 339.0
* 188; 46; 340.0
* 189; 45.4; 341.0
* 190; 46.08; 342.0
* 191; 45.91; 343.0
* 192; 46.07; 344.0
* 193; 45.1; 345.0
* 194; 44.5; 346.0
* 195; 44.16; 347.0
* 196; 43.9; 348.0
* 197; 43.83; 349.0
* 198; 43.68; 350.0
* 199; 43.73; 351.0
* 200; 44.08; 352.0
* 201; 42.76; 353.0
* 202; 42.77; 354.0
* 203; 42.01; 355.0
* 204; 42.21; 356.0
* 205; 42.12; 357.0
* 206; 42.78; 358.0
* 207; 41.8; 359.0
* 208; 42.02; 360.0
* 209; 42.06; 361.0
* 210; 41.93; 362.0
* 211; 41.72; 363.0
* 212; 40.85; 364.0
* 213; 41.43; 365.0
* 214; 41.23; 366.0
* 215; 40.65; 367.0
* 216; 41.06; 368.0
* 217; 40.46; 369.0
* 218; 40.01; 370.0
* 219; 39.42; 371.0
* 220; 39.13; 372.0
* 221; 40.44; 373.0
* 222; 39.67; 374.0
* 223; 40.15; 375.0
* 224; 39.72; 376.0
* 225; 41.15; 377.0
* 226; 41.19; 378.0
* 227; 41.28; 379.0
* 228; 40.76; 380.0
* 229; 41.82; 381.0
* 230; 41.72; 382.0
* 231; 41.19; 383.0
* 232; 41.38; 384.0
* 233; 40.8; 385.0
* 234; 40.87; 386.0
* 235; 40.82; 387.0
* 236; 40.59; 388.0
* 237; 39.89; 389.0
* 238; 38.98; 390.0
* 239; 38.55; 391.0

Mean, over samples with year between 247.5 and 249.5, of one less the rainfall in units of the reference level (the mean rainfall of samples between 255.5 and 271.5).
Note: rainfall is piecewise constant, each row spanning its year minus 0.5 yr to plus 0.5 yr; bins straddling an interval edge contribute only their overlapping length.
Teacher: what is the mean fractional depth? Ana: 0.010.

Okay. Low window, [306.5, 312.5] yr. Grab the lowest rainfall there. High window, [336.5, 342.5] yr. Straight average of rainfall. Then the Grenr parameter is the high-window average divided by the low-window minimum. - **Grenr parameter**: 1.01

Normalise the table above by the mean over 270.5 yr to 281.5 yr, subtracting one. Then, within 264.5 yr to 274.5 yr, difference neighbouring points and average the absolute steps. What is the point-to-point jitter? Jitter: 0.0168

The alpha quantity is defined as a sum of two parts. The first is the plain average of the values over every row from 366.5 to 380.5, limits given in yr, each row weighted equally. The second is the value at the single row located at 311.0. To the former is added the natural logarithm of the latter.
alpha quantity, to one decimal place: 44.2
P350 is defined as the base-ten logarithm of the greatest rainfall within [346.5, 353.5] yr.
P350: 1.645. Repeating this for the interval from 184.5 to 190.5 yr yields 1.696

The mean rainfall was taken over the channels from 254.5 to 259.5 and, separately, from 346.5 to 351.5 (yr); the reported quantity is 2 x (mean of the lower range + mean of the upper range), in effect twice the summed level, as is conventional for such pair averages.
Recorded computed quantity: 186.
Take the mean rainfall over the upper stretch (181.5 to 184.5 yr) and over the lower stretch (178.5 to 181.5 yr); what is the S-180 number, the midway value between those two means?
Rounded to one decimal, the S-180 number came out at 47.4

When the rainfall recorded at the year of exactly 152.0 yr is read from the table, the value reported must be 45.08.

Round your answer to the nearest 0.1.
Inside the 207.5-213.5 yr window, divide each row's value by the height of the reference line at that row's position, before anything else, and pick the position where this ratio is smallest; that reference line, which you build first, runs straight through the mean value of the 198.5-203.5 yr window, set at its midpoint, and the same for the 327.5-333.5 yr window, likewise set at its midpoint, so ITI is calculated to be 213.0 yr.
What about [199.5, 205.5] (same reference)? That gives 200.0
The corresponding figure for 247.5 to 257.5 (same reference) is 251.0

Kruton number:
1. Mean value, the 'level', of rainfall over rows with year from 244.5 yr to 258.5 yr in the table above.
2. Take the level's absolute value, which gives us 49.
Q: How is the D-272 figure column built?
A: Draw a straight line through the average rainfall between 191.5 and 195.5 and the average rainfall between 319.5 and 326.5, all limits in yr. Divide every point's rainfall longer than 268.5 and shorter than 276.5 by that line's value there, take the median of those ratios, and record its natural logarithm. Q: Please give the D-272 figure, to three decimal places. 0.234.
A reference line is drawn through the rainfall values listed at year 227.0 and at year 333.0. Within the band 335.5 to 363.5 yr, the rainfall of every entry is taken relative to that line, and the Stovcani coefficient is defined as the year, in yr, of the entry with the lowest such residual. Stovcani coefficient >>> 336.0 yr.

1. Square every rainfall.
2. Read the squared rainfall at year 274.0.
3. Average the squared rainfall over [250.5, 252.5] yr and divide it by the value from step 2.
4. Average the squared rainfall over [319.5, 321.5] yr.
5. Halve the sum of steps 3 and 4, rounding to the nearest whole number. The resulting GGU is 850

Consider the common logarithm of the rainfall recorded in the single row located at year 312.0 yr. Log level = 1.67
